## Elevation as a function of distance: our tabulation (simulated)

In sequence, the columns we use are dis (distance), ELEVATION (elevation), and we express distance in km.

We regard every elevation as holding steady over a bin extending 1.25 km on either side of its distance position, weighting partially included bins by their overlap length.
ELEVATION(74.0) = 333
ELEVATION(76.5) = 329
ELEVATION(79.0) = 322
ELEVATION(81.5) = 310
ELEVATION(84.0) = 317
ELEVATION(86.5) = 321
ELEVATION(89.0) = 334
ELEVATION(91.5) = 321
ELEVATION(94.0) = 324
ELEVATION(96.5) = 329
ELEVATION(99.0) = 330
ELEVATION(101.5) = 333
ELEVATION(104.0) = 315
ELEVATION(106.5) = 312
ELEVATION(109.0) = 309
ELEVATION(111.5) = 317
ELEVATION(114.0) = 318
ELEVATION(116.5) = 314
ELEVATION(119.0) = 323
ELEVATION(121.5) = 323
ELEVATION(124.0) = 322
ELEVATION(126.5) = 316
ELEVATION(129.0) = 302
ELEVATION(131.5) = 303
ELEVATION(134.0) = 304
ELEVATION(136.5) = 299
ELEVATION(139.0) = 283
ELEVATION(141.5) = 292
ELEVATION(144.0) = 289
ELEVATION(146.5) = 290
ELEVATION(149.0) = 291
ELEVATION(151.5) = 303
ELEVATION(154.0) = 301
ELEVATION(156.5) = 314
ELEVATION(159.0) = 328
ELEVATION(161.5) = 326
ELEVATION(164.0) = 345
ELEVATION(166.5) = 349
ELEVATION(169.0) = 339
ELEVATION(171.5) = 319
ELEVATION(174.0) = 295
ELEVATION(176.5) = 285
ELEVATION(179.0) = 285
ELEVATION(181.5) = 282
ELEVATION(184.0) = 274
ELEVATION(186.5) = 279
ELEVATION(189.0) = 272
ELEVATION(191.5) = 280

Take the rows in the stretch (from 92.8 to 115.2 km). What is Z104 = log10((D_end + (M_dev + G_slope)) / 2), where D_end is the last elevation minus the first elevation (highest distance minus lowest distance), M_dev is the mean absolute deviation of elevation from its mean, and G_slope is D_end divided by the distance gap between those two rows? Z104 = -0.30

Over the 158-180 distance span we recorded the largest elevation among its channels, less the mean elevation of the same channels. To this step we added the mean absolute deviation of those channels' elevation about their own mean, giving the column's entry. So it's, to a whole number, 50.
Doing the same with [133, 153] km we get 16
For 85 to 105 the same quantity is 14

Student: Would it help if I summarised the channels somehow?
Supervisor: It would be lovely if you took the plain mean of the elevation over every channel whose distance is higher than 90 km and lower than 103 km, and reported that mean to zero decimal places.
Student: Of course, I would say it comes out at 327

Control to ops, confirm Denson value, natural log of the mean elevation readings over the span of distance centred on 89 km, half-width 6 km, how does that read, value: 5.78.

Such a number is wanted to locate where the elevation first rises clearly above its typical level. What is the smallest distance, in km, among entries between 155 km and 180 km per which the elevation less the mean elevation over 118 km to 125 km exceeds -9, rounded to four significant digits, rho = 156.5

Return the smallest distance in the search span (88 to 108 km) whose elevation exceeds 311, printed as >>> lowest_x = 89.0 km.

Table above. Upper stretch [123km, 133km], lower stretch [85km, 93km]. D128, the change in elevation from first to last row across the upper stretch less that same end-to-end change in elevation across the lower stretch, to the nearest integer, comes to -19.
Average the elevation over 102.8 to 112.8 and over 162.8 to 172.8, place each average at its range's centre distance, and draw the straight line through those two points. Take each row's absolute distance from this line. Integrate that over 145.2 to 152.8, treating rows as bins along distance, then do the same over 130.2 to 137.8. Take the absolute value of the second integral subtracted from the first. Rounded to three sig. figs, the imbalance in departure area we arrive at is 101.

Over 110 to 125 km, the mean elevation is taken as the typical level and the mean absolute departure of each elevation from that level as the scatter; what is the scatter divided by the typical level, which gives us 0.010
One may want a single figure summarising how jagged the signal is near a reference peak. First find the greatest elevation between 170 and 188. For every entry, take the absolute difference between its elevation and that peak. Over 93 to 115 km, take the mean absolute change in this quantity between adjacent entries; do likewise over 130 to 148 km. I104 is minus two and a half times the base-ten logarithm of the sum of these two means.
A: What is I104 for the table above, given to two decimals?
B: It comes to -2.51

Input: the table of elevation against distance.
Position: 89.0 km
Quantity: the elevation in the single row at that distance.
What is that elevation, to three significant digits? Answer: 334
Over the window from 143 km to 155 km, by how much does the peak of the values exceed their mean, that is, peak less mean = 8.2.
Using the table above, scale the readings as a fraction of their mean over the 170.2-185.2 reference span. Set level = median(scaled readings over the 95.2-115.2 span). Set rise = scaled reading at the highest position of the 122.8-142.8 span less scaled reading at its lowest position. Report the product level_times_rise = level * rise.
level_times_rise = -0.11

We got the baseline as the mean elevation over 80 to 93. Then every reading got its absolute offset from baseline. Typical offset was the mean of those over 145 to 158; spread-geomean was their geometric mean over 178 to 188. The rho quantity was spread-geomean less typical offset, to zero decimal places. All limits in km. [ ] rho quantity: 20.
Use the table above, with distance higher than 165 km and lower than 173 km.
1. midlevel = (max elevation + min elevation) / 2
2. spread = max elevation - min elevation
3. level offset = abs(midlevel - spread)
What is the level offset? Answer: 304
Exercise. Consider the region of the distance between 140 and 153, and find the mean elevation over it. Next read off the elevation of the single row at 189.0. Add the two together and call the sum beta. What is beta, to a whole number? 565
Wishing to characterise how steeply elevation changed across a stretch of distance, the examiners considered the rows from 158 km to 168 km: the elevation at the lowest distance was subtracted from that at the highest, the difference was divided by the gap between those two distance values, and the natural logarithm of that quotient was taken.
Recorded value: 1.0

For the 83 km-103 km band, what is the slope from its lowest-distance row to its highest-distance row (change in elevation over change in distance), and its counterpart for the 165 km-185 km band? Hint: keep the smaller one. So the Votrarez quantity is -4.3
